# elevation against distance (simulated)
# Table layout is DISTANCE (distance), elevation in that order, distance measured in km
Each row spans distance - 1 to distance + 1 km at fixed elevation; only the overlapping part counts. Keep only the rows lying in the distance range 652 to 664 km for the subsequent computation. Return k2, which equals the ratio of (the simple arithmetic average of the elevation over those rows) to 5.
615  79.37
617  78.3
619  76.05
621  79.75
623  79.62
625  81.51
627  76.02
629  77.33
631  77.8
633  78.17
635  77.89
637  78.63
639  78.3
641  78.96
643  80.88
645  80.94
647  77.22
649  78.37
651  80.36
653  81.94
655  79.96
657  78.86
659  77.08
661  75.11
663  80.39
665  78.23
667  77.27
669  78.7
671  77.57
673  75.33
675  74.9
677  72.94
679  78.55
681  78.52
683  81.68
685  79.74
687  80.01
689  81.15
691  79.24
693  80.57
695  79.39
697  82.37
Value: 15.78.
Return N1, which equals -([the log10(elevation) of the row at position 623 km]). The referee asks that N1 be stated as -1.901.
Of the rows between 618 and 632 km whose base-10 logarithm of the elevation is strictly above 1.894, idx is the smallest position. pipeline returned 621 km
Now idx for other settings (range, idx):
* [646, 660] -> 649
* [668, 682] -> 669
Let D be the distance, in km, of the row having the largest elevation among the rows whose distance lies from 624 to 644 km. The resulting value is 625 km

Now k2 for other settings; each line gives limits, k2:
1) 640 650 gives 15.85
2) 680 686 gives 16.00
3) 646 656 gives 15.91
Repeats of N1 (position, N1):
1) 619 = -1.881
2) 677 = -1.863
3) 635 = -1.891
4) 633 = -1.893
